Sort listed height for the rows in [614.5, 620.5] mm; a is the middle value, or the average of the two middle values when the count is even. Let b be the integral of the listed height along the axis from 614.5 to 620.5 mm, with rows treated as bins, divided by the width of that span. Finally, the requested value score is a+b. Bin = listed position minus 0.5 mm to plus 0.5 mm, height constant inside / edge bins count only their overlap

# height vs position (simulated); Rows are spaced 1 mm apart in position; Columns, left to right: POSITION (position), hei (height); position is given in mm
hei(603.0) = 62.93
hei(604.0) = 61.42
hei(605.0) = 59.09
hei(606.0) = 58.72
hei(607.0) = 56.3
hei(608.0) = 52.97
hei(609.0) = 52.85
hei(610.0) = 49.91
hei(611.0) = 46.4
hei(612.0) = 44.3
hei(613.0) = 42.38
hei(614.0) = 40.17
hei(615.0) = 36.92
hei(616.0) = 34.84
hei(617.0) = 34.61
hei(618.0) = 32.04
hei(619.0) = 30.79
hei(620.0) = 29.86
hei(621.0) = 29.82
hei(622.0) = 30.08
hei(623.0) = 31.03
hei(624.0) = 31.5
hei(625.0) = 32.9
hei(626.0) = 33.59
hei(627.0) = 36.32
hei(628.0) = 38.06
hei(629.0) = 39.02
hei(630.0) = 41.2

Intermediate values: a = 33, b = 33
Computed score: 67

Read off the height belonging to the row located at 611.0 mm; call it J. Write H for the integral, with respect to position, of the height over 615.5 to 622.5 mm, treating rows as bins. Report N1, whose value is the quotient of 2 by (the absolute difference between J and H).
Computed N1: 0.0114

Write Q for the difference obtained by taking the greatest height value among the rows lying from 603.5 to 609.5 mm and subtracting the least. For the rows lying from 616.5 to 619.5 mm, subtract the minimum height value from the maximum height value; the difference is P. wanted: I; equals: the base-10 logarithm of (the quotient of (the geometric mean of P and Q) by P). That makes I 0.18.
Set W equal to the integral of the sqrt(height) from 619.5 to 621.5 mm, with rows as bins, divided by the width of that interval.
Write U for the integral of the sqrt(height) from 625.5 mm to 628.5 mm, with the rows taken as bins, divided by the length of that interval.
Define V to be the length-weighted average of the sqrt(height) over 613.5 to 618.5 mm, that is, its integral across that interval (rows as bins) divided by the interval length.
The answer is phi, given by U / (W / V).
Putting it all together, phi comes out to 6.6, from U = 6.00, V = 5.97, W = 5.5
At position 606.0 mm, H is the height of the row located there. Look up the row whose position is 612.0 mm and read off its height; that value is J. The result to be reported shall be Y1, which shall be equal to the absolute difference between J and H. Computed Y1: 14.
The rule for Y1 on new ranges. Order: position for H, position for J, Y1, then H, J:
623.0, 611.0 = 15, 31.03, 46.4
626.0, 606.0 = 25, 33.59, 58.72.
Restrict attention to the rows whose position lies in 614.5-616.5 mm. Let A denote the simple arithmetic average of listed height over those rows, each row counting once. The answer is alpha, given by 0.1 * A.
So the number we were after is 3.6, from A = 36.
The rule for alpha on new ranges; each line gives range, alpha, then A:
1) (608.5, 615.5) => 4.5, 45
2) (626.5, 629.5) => 3.8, 38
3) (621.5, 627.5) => 3.3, 33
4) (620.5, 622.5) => 3.0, 30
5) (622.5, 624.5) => 3.1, 31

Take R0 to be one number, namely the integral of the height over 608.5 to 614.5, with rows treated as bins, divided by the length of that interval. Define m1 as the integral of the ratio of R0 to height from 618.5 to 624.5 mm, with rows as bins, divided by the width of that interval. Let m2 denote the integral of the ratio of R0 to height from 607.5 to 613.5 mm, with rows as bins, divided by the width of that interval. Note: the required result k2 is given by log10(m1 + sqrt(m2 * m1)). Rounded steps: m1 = 1.51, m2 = 0.96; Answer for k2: 0.433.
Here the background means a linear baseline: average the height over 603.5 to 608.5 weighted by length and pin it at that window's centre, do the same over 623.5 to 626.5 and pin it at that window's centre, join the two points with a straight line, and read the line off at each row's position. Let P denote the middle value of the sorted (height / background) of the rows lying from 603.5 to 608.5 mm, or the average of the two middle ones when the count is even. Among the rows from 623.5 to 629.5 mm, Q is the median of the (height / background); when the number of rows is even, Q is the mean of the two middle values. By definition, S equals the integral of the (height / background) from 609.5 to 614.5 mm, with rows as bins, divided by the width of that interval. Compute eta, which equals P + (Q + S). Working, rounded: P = 1.00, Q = 1.14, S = 0.90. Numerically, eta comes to 3.04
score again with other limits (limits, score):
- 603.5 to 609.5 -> 114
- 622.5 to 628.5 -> 67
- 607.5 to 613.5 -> 96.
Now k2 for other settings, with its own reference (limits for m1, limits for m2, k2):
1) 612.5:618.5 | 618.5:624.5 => 0.421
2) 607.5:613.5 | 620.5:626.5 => 0.332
